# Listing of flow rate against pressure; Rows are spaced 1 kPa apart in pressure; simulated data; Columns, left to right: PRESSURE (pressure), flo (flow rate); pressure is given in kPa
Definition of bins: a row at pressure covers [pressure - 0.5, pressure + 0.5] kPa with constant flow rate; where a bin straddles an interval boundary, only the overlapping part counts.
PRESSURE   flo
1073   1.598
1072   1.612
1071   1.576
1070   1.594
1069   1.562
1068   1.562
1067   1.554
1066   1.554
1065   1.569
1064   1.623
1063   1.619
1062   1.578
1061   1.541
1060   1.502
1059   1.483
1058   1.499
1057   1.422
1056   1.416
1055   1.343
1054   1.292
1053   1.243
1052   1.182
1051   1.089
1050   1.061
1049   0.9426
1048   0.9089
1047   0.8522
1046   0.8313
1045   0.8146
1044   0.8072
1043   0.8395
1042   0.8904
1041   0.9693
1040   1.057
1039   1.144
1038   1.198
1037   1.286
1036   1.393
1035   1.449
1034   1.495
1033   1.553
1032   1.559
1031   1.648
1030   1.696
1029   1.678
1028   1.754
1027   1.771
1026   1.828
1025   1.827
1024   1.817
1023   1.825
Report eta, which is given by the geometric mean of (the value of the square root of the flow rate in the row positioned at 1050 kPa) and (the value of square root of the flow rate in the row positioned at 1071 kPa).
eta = 1.14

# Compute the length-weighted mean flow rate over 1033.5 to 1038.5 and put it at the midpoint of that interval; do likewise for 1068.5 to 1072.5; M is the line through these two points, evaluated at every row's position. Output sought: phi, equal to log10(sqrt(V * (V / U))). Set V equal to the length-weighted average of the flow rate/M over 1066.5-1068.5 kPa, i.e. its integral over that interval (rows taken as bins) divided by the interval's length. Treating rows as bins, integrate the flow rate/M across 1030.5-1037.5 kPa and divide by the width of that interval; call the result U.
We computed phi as -0.02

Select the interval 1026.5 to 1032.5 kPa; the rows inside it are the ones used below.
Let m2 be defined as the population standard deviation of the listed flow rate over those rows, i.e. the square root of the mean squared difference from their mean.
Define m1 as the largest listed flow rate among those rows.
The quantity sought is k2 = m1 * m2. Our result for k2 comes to 0.12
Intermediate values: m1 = 1.771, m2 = 0.07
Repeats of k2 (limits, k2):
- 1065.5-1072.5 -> 0.03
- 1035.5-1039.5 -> 0.13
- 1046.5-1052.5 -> 0.13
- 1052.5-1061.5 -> 0.15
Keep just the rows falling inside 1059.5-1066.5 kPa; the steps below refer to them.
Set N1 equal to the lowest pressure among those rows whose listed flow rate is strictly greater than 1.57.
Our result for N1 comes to 1062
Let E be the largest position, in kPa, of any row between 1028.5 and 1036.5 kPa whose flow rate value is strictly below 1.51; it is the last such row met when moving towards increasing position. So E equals 1036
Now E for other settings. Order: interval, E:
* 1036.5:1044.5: 1044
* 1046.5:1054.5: 1054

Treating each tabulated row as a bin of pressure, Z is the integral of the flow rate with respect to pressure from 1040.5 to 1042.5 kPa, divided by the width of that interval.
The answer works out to 0.9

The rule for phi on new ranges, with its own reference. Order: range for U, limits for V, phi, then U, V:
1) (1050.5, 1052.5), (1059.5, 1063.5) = 0.06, 0.78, 1.02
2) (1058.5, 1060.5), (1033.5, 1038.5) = 0.00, 0.98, 1.00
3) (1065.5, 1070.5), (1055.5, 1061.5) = -0.01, 1.00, 0.98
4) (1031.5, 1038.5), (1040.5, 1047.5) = -0.23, 1.05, 0.61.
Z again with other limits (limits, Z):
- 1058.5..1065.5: 1.6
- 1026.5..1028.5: 1.8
